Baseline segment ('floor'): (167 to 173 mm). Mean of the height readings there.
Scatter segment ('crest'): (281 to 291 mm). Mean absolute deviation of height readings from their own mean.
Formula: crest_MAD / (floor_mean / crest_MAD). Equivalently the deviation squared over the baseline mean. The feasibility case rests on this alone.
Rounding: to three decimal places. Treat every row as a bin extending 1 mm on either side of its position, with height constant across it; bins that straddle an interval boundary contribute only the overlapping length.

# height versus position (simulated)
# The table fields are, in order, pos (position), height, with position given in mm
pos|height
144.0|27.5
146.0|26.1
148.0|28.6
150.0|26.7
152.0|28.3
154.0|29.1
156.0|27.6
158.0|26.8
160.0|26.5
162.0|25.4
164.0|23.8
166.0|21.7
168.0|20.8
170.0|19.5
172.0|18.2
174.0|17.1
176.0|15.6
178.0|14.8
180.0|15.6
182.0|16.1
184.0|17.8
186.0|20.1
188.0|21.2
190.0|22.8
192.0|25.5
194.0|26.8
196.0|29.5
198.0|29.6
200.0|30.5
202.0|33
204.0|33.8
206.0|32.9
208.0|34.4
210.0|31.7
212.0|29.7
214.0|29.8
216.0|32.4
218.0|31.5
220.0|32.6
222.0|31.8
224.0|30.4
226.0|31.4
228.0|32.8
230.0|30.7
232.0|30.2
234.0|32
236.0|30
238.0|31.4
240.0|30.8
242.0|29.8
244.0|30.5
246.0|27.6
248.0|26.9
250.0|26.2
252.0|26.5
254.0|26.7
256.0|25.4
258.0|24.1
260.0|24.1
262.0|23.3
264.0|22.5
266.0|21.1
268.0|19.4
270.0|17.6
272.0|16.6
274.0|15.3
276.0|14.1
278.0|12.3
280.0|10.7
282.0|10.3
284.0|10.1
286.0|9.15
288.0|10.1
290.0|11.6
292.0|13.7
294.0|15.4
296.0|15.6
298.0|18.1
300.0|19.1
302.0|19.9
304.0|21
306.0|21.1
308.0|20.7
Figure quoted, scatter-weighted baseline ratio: 0.016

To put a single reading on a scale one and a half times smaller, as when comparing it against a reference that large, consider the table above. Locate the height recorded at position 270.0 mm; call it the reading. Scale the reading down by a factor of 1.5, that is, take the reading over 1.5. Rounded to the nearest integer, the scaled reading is 12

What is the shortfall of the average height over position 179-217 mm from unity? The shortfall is -26.0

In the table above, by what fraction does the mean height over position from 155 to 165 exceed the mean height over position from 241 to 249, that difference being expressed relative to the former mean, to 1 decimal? -0.1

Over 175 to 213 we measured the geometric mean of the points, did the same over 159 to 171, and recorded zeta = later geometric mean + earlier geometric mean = 47.1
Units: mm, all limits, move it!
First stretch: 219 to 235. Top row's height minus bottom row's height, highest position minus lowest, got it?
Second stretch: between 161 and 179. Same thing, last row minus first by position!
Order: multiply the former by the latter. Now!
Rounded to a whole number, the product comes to 6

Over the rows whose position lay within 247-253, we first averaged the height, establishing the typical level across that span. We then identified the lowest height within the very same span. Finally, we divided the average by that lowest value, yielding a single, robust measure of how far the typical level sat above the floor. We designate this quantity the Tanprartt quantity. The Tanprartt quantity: 1.01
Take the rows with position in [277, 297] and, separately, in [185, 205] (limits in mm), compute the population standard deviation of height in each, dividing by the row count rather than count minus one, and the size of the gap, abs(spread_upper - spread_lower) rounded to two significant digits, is 2.4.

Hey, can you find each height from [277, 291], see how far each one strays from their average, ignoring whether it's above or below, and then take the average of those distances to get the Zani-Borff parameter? 1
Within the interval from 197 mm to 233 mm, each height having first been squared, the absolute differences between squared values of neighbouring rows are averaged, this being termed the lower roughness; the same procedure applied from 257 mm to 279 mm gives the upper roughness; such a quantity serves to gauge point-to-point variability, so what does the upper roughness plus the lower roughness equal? 130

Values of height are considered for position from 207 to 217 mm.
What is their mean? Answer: 32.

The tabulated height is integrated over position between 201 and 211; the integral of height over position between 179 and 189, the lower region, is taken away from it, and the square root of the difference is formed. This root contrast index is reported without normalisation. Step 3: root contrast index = 12.2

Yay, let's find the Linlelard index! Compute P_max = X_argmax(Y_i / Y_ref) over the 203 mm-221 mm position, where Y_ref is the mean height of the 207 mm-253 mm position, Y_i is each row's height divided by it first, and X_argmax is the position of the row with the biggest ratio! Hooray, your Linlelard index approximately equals 208.0 mm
